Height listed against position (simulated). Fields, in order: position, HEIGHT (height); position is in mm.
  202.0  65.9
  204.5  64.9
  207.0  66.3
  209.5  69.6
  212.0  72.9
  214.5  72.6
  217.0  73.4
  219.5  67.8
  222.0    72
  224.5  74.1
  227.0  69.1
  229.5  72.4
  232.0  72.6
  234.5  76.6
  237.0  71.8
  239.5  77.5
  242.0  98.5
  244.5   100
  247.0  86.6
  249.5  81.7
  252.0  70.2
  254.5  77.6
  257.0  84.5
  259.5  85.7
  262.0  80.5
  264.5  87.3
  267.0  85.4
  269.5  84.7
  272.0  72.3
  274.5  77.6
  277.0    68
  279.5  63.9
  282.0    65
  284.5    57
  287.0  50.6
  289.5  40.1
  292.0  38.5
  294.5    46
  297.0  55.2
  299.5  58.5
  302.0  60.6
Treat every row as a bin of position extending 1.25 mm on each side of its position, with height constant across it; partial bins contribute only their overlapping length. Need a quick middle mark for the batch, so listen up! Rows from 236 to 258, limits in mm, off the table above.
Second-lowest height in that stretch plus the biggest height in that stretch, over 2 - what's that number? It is 86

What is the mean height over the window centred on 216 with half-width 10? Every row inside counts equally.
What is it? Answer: 71.1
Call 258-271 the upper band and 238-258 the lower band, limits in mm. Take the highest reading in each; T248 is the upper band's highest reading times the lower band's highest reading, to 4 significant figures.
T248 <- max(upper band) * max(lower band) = 8730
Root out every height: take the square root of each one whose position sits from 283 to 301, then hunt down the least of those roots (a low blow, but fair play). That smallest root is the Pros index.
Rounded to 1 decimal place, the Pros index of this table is 6.2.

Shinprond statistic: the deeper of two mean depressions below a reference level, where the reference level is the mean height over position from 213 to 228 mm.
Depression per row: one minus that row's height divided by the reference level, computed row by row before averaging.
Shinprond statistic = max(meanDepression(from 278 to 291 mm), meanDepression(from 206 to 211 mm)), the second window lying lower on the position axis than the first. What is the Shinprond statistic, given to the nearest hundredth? 0.23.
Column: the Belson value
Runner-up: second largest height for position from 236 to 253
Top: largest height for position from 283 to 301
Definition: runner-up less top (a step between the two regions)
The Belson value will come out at 40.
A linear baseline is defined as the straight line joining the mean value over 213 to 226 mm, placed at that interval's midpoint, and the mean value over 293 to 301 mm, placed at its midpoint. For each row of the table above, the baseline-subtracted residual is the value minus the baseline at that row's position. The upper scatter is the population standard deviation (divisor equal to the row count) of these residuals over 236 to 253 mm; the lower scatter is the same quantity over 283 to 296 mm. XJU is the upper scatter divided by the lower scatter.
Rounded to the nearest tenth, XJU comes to 1.8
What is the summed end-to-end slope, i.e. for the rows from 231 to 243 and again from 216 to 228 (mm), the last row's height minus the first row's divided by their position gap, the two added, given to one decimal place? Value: 2.2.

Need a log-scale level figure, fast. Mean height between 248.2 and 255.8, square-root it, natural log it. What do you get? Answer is 2.17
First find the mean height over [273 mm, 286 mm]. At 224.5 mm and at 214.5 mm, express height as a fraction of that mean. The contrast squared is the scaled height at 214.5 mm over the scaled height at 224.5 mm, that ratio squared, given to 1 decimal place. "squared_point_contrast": 1.0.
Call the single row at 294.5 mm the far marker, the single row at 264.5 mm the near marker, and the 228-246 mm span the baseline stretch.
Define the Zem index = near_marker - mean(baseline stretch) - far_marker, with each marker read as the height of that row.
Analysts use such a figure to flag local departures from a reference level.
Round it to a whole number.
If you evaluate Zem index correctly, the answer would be -40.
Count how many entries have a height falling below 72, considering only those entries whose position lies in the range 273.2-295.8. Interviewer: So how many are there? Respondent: 8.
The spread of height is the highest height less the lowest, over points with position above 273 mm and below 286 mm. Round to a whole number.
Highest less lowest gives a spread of 21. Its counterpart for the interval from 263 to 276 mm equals 15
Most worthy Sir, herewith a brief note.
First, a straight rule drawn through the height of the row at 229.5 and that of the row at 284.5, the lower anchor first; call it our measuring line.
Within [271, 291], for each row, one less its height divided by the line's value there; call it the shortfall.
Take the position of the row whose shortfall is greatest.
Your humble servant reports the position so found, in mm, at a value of 289.5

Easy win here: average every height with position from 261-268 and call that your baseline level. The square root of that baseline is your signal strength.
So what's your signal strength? 9.2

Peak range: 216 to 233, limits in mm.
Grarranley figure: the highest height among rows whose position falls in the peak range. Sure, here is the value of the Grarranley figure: 74.1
